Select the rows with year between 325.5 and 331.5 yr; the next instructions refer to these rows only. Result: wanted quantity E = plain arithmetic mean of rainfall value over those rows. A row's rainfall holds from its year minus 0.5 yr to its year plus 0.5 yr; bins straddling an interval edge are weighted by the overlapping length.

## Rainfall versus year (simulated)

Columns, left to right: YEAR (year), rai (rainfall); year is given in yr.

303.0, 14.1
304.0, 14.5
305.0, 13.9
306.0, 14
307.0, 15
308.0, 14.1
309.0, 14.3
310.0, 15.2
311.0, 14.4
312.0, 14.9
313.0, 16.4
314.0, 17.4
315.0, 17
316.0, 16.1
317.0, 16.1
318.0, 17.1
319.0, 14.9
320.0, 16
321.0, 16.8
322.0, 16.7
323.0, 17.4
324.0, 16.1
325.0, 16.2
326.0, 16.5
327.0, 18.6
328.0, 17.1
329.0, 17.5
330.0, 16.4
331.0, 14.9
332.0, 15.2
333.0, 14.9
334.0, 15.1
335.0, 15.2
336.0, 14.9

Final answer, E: 16.8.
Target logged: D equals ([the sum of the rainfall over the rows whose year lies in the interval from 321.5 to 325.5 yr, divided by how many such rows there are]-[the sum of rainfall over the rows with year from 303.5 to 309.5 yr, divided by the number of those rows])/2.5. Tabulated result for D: 0.92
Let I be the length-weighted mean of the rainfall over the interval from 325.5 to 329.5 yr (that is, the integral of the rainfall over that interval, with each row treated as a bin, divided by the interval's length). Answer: 17.4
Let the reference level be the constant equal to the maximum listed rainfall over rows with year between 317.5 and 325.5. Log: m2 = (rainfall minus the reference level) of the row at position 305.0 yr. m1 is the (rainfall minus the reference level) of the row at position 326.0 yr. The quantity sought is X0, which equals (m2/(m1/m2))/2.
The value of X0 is -6.8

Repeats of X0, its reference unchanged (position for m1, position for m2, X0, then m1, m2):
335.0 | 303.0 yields -2.5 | -2.2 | -3.3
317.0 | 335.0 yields -1.9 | -1.3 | -2.2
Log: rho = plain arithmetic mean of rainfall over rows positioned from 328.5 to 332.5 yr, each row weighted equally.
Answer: 16.0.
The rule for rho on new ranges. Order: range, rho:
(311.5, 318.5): 16.4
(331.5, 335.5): 15.1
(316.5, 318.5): 16.6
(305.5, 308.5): 14.4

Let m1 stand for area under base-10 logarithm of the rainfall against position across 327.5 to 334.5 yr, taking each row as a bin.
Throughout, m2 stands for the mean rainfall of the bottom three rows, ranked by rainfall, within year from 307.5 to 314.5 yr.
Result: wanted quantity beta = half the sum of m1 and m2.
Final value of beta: 11.3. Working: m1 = 8.40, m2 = 14.3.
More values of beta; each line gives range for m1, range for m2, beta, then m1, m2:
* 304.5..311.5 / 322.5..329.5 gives 12.2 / 8.11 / 16.3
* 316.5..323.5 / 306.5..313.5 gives 11.4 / 8.51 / 14.3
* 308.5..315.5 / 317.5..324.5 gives 12.0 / 8.35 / 15.7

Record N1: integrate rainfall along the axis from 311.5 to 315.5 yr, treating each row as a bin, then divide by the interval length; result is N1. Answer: 16.4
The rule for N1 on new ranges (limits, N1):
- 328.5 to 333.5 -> 15.8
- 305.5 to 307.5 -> 14.5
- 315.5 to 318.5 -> 16.4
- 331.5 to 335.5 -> 15.1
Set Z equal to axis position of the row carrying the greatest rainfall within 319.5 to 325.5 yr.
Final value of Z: 323.0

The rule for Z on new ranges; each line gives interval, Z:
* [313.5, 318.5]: 314.0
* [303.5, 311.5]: 310.0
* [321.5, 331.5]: 327.0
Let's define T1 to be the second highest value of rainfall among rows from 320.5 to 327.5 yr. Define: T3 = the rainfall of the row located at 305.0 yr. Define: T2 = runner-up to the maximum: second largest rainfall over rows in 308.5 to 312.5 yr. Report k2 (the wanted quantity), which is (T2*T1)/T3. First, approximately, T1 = 17.4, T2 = 14.9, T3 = 13.9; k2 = 19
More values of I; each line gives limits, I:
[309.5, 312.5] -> 14.8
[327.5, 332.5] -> 16.2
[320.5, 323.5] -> 17.0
